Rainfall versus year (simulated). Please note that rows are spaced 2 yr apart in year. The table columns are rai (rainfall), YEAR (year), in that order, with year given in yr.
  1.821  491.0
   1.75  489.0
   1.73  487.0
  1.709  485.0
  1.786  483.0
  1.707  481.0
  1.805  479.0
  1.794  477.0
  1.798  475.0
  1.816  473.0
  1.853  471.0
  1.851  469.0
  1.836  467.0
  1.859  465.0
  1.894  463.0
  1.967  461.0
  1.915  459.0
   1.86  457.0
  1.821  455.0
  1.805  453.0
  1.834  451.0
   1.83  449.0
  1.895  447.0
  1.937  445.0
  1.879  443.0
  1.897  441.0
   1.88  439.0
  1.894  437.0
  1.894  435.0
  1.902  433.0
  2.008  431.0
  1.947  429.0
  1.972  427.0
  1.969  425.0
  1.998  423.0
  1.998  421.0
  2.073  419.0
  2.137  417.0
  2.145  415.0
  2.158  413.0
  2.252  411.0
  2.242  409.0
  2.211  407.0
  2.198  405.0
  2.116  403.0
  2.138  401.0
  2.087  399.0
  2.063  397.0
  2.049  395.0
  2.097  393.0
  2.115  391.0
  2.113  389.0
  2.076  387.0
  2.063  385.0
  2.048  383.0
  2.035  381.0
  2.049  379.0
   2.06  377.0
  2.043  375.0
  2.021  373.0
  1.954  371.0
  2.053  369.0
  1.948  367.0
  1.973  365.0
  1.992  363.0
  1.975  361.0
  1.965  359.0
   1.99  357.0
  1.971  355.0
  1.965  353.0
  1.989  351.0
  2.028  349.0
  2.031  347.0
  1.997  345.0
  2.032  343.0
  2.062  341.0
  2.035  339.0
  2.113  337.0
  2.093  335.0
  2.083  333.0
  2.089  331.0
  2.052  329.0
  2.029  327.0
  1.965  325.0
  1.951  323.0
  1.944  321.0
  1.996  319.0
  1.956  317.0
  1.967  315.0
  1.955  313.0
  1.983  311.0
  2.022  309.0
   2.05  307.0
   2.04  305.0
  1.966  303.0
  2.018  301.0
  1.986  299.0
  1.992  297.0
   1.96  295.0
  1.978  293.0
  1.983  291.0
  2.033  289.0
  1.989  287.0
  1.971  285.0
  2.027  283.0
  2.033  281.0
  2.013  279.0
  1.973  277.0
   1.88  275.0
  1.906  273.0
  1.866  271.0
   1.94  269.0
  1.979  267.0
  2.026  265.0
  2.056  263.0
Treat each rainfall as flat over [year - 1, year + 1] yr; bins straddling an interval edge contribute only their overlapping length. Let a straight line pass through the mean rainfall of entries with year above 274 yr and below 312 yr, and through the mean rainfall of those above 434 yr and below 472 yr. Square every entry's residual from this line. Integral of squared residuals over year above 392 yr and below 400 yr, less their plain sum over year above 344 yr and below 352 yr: 0.19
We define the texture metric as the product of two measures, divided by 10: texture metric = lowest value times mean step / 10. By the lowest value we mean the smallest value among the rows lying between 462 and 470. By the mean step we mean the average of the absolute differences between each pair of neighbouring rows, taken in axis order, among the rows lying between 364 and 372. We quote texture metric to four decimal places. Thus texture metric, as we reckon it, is 0.0140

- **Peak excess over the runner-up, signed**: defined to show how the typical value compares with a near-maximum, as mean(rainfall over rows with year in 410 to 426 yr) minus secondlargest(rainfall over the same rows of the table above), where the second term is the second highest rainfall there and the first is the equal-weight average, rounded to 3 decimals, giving -0.067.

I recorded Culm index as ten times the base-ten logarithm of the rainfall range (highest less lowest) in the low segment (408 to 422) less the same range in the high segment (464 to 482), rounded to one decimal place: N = -9.9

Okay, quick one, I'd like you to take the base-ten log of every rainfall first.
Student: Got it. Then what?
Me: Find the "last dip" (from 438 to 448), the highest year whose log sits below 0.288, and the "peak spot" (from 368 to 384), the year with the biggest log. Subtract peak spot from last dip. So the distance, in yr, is 70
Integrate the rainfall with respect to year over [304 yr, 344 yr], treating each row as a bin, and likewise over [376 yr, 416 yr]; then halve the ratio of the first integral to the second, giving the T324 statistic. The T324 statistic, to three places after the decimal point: 0.478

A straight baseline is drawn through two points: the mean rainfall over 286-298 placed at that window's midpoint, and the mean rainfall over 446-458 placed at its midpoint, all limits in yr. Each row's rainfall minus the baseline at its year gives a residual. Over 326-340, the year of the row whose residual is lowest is 327.0 yr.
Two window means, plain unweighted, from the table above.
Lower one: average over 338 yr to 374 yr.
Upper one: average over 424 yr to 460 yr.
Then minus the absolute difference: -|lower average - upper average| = -0.102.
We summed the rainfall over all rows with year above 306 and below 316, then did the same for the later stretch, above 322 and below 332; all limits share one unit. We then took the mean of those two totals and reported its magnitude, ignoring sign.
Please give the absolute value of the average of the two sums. 10.0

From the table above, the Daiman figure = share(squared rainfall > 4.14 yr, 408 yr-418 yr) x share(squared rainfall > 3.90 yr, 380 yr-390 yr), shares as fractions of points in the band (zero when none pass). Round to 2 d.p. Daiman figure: 1.00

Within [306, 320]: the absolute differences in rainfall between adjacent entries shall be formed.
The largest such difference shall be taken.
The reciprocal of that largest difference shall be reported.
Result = 25.0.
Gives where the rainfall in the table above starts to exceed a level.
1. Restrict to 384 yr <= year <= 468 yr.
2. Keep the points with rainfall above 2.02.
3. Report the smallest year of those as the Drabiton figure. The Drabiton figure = 385.0 yr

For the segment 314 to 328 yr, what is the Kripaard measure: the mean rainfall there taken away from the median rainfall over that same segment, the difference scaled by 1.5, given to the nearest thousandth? -0.011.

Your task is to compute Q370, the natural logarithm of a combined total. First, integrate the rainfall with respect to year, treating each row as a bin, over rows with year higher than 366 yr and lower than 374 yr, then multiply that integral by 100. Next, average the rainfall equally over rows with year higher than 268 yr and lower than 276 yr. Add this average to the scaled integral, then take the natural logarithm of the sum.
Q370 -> 7.38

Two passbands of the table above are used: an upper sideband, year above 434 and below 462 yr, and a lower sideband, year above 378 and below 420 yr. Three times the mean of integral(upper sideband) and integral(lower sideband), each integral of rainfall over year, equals 212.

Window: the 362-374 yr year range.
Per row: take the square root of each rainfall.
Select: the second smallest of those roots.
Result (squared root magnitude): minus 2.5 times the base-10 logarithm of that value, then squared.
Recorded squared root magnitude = 0.132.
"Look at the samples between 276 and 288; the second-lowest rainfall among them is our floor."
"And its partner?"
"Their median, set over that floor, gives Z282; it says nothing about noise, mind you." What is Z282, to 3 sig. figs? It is 1.01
